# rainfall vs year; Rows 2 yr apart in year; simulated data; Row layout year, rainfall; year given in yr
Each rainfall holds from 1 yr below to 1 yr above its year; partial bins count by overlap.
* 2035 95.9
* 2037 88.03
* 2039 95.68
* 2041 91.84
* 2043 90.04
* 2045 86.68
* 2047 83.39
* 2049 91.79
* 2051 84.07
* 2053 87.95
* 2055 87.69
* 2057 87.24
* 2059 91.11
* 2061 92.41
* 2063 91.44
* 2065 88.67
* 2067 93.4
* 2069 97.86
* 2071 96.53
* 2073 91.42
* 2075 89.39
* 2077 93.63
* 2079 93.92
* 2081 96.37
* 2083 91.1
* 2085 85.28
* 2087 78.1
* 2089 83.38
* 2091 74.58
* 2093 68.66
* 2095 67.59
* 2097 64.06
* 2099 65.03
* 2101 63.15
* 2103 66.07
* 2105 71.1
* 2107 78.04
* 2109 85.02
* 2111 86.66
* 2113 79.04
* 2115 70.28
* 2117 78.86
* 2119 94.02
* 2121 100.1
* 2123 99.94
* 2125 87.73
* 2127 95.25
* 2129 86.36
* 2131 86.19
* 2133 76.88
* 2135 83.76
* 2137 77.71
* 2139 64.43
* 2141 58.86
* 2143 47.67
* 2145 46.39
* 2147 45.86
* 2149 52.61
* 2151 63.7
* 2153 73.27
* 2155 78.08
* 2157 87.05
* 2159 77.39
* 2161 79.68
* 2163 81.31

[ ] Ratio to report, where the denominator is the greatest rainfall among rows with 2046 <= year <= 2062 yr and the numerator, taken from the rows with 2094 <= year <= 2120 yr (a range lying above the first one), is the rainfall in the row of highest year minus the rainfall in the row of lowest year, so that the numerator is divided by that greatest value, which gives 0.29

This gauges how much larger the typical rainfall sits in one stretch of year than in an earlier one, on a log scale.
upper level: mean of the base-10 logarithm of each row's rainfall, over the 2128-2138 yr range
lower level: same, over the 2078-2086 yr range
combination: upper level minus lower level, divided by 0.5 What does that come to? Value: -0.10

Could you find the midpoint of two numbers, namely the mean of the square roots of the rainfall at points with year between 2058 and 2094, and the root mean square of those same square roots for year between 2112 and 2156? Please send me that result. 9.03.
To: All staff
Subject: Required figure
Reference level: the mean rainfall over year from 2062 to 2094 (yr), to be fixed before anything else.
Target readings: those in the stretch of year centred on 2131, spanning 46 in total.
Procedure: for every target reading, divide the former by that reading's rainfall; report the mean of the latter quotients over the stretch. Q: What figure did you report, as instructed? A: 1.2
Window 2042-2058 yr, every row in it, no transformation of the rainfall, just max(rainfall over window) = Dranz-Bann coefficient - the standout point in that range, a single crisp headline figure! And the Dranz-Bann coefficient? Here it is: 91.79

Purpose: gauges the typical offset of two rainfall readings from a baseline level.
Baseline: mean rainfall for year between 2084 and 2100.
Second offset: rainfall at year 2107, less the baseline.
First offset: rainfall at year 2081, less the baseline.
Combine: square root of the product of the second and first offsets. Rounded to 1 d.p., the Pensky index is 10.4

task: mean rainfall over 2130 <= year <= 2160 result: 68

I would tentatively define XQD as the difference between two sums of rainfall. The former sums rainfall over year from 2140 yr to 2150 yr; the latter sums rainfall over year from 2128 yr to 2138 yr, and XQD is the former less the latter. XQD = -160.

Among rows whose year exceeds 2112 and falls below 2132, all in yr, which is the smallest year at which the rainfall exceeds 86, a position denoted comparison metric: 2119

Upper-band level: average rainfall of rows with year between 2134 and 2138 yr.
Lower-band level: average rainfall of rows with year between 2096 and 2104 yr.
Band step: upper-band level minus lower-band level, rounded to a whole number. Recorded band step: 16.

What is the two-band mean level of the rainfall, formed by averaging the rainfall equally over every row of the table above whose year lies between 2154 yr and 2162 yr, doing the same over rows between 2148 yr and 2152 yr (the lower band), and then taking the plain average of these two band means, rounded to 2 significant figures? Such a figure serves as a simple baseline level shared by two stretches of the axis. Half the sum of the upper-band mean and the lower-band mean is 69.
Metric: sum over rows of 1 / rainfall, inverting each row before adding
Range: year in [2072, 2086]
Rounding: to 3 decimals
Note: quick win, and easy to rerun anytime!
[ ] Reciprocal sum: 0.077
